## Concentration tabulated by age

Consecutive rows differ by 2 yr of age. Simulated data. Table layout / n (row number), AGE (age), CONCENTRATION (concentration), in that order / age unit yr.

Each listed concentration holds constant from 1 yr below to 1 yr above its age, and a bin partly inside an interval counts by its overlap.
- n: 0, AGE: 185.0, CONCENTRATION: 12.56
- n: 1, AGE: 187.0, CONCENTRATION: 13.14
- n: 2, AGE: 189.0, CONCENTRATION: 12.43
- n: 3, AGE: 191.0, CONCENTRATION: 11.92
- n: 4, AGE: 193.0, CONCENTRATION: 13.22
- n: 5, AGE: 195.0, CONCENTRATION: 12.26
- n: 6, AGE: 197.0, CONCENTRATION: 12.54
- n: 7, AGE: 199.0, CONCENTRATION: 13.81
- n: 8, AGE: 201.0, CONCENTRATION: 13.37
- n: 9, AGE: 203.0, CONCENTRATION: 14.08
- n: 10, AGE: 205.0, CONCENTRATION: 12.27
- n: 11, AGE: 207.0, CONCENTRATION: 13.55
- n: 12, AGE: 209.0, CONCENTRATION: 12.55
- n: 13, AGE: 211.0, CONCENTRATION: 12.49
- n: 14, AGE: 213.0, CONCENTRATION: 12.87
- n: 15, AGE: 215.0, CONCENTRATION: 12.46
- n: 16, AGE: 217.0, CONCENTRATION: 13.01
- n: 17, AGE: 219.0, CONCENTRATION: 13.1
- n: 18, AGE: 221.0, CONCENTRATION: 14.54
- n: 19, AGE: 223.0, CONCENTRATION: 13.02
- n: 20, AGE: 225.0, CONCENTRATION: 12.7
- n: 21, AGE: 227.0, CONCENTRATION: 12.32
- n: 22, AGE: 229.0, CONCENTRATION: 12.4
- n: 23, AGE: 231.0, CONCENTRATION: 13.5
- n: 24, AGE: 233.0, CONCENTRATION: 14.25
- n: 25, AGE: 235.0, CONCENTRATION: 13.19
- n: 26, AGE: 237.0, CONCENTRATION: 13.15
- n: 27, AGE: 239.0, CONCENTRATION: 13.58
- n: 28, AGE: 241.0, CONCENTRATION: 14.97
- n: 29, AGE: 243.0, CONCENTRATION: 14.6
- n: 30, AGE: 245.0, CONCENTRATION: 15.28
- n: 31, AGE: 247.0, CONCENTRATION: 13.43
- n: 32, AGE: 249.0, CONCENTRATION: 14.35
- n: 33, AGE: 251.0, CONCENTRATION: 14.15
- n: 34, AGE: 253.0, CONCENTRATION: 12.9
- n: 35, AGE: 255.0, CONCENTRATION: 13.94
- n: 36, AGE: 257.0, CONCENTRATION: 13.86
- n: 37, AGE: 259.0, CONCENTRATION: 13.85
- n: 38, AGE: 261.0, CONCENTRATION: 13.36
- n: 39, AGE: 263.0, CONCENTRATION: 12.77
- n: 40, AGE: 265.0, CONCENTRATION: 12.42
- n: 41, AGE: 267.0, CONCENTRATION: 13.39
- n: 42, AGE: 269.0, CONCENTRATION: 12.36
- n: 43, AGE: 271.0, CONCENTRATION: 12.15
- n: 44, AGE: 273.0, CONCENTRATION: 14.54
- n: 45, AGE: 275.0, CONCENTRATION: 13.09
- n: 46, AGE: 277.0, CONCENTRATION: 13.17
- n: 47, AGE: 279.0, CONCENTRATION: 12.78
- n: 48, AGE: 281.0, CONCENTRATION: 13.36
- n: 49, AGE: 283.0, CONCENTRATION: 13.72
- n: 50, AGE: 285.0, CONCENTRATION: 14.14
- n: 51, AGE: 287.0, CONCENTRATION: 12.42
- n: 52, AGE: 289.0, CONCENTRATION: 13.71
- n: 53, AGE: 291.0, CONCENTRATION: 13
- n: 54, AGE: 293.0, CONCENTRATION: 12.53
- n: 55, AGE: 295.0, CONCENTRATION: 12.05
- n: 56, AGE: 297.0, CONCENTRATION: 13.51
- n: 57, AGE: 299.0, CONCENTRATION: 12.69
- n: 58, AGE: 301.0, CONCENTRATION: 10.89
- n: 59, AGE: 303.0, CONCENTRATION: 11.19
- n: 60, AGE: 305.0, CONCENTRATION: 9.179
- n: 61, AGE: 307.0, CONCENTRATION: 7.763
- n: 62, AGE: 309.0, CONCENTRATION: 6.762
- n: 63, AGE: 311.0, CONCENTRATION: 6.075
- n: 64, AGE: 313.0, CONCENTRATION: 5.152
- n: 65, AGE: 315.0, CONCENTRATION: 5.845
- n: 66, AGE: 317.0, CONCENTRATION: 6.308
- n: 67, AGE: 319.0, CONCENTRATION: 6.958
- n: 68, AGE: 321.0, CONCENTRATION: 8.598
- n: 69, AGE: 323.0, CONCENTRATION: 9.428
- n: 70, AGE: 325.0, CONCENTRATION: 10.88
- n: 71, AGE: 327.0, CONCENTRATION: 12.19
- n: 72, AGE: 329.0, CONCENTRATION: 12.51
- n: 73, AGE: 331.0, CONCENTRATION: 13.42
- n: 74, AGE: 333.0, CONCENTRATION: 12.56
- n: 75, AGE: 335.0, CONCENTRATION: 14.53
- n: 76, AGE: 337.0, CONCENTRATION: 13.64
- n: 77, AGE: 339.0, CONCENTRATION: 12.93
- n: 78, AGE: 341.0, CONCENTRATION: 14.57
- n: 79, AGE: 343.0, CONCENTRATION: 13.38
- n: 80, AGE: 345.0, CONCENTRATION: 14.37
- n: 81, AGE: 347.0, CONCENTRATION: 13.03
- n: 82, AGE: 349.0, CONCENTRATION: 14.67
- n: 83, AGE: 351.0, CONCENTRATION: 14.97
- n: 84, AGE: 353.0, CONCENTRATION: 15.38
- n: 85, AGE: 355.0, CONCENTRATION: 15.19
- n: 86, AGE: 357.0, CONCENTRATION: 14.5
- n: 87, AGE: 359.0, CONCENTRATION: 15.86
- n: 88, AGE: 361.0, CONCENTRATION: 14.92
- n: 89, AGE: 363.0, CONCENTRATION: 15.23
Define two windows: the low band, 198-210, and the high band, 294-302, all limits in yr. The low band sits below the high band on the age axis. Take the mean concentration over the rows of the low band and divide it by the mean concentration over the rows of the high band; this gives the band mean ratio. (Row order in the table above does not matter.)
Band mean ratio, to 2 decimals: 1.08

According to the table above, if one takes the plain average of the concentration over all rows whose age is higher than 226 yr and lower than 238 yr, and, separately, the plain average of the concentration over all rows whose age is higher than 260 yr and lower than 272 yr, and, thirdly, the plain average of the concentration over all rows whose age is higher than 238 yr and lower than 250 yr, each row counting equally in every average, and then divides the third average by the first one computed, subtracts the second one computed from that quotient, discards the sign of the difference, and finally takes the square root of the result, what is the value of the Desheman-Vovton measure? 3.41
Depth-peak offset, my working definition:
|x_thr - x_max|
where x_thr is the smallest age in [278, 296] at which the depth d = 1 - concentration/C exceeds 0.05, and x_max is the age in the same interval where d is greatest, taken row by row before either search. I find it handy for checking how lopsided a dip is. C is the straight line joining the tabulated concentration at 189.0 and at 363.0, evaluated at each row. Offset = 16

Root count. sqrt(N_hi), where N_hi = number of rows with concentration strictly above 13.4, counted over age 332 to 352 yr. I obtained 2.4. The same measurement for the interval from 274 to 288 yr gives 1.4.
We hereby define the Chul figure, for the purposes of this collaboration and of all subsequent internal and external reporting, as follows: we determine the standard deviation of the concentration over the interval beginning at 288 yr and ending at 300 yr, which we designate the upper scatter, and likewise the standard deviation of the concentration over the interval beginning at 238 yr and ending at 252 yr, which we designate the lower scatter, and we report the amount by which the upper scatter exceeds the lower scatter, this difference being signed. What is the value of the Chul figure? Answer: -0.06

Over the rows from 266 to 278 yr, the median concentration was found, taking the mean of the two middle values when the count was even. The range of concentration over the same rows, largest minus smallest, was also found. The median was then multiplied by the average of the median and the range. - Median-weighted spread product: 102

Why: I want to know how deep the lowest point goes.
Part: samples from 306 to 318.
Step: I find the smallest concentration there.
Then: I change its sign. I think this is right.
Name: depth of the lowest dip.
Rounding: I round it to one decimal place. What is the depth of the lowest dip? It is -5.2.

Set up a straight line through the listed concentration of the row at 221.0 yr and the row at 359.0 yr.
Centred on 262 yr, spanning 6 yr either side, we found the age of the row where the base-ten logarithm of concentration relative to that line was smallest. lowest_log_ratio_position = 265.0 yr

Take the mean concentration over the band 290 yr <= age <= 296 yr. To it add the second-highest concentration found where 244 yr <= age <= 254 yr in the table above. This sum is 27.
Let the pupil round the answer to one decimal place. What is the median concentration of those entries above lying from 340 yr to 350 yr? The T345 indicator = 14.4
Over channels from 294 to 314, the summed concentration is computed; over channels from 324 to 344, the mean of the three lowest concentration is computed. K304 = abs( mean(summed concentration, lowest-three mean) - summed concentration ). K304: 42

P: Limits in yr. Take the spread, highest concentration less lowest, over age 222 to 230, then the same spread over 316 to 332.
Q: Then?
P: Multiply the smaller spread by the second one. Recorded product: 5.0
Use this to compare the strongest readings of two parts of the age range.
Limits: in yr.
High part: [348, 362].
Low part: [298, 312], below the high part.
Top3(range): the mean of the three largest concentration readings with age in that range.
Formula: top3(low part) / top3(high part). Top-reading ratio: 0.75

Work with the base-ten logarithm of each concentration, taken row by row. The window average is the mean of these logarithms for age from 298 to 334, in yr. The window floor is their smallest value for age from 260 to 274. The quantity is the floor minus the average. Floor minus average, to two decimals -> 0.13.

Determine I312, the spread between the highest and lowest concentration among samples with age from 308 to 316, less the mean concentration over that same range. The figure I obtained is -4.3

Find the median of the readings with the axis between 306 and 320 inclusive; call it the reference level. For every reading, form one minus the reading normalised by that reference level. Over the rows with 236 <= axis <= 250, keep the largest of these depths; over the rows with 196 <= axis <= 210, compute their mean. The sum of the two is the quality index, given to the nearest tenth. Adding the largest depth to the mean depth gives -2.2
